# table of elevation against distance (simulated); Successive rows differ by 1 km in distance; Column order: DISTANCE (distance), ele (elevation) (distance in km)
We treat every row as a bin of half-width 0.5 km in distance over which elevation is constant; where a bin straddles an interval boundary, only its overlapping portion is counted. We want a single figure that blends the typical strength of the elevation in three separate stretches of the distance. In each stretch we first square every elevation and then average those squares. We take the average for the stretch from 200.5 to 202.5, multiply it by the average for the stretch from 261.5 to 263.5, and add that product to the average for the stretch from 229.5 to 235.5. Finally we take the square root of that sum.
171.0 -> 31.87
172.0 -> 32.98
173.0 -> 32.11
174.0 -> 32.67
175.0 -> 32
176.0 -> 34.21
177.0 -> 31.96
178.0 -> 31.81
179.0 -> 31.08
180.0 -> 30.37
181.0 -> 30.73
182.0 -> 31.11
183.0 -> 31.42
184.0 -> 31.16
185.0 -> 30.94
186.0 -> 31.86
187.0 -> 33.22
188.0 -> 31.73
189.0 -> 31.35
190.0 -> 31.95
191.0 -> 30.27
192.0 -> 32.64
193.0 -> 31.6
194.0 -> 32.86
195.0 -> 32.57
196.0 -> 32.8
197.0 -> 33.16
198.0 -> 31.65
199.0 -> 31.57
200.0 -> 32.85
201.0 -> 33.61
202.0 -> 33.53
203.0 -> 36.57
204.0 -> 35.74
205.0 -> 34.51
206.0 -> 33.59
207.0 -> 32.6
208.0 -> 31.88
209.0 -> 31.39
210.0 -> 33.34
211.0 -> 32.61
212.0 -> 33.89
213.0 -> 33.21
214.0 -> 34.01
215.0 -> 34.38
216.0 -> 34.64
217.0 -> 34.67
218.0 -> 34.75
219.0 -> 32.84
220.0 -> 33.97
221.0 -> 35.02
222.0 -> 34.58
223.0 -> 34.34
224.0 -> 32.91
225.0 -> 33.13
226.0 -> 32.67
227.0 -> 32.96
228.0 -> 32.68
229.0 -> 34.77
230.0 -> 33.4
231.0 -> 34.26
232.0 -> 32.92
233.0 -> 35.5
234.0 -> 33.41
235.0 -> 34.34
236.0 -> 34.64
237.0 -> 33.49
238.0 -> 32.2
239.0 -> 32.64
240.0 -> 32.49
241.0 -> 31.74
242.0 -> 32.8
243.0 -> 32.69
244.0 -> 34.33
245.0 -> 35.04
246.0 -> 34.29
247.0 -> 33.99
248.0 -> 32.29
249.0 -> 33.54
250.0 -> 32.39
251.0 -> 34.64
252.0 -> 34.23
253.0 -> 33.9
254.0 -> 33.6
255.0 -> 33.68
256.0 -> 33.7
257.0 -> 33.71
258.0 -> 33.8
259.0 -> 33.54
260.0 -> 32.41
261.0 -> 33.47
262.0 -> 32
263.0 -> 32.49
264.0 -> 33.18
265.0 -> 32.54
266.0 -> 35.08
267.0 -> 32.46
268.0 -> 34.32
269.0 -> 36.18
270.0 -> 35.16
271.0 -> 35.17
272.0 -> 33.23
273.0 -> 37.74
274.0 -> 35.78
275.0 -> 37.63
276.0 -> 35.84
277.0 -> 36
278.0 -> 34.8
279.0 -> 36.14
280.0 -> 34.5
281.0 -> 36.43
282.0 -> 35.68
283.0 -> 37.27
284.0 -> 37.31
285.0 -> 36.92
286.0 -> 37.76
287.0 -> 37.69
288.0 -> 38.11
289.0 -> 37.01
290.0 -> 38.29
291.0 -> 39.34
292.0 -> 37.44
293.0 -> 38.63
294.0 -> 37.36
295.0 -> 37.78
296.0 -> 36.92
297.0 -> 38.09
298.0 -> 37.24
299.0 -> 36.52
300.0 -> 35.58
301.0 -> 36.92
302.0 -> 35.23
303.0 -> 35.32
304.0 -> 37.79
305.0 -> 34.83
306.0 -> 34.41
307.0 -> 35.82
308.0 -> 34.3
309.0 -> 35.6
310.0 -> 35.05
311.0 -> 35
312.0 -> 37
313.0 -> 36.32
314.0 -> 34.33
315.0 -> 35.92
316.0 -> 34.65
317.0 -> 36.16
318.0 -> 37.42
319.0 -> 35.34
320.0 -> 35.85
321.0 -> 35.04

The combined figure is 1083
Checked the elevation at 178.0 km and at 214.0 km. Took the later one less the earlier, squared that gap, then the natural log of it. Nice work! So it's 1.6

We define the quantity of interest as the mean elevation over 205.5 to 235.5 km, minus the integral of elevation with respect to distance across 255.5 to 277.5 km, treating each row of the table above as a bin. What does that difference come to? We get -722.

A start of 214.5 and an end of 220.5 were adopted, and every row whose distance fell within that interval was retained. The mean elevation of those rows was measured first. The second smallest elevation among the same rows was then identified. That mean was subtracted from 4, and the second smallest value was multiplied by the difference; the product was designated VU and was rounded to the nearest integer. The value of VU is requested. -1026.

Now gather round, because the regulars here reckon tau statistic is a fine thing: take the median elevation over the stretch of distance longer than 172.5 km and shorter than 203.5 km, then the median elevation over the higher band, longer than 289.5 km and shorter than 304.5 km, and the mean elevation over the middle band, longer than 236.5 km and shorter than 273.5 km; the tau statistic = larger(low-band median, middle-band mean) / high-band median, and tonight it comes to 0.900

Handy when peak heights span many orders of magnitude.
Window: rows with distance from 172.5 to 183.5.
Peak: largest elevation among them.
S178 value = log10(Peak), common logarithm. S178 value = 1.53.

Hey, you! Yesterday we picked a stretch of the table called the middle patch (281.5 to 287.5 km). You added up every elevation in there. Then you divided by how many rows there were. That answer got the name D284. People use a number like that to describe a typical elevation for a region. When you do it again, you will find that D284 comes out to 37.1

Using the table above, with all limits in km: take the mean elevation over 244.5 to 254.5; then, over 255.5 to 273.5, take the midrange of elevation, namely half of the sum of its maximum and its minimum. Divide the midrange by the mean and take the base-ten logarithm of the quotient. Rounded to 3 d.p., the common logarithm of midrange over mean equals 0.014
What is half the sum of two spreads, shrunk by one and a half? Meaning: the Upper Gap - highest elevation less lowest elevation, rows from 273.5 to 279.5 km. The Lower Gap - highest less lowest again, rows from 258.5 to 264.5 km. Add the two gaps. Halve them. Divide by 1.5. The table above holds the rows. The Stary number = 1.5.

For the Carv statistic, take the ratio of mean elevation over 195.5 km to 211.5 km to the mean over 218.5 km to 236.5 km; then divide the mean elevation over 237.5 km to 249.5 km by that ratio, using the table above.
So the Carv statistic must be 33.8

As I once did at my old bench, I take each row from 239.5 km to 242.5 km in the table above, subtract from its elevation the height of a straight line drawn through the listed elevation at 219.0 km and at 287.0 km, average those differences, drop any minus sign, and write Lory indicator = 2.1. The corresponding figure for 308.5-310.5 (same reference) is 4.0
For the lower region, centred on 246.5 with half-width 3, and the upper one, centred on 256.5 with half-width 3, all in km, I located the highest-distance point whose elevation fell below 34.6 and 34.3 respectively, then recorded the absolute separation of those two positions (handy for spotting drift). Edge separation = 10 km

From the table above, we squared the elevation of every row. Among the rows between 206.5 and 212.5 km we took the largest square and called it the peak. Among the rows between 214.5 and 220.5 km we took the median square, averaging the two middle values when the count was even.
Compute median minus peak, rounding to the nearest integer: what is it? 42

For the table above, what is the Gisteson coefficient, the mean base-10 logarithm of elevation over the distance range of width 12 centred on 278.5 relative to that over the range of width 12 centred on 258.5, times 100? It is 102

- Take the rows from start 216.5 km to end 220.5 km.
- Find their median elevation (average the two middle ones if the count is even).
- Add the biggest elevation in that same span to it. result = 69.1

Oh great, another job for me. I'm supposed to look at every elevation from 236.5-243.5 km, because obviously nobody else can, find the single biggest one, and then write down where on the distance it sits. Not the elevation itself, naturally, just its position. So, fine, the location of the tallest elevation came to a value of 237.0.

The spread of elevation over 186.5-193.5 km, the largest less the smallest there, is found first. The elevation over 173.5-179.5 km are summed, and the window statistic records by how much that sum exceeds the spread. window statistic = 191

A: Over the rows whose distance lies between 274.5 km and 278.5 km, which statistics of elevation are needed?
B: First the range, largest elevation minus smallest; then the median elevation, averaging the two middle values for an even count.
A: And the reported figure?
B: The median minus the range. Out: 33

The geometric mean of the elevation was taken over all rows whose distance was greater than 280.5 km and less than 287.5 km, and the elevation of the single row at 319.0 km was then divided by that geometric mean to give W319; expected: 0.96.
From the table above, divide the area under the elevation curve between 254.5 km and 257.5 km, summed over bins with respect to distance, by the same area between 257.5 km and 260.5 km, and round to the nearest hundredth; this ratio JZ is 1.01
